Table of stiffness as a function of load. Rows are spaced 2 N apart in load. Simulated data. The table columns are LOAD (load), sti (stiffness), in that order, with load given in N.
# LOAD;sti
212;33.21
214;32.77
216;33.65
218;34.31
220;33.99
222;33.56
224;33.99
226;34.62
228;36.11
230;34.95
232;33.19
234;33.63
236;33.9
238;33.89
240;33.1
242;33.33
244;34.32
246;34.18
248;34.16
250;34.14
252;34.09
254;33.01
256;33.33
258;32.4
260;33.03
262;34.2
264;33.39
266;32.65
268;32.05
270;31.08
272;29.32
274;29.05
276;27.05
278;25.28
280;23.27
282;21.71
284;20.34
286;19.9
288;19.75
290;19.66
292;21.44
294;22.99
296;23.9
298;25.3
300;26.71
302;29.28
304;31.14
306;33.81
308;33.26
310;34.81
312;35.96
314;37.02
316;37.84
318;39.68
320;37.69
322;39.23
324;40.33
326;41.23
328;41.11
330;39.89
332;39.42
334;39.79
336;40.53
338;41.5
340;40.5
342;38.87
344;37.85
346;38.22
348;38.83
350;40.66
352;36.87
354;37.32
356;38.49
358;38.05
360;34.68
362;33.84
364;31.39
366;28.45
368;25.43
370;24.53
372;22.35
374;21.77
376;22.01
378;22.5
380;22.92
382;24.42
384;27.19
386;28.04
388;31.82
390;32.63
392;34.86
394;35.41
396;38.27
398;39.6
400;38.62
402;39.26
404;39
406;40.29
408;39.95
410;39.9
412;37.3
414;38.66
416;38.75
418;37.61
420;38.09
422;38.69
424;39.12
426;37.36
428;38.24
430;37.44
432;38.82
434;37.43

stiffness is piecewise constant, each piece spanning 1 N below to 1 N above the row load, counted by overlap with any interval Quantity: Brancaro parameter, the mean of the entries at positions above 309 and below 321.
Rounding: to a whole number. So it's 37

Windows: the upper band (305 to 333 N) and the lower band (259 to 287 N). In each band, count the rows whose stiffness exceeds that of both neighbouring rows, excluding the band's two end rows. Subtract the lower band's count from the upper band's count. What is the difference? 1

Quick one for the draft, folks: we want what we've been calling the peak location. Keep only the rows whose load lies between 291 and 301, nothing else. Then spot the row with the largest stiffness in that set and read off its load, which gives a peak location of 300 N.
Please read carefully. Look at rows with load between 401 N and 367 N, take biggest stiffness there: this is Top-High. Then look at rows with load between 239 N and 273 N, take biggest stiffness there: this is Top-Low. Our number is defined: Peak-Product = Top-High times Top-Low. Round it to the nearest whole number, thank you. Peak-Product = 1359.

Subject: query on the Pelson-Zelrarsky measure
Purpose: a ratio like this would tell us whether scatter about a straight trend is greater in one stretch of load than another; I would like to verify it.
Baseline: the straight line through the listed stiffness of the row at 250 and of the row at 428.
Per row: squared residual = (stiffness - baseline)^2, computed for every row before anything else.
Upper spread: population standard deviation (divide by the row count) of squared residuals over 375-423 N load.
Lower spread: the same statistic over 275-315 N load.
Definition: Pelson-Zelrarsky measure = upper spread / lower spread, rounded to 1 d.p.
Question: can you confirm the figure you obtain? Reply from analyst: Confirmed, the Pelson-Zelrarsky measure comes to 0.9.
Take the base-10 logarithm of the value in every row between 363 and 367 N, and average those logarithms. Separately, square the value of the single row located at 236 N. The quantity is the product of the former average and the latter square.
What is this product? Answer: 1696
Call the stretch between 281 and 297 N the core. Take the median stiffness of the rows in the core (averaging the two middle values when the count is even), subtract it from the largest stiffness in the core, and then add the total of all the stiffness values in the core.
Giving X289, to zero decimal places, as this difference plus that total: 173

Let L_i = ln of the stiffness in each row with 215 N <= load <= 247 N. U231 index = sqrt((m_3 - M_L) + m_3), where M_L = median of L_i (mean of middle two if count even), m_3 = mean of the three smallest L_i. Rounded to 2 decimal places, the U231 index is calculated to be 1.87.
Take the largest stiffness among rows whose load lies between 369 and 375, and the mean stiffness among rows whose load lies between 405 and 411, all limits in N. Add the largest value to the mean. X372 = 64.6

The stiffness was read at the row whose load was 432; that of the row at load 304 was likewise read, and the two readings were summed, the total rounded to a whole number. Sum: 70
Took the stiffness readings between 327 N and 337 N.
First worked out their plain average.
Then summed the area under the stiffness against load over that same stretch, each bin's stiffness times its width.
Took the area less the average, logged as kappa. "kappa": 361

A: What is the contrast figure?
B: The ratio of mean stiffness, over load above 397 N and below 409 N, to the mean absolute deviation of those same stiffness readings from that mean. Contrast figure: 80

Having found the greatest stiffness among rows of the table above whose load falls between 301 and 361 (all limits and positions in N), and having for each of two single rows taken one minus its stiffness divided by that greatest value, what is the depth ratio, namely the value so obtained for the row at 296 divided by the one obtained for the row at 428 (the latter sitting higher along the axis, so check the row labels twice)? 5.4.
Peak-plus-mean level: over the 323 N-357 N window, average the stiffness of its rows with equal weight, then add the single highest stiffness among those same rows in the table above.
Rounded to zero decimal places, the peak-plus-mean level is 81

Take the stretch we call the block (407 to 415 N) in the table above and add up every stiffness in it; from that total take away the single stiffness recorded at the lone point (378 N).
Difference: 133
